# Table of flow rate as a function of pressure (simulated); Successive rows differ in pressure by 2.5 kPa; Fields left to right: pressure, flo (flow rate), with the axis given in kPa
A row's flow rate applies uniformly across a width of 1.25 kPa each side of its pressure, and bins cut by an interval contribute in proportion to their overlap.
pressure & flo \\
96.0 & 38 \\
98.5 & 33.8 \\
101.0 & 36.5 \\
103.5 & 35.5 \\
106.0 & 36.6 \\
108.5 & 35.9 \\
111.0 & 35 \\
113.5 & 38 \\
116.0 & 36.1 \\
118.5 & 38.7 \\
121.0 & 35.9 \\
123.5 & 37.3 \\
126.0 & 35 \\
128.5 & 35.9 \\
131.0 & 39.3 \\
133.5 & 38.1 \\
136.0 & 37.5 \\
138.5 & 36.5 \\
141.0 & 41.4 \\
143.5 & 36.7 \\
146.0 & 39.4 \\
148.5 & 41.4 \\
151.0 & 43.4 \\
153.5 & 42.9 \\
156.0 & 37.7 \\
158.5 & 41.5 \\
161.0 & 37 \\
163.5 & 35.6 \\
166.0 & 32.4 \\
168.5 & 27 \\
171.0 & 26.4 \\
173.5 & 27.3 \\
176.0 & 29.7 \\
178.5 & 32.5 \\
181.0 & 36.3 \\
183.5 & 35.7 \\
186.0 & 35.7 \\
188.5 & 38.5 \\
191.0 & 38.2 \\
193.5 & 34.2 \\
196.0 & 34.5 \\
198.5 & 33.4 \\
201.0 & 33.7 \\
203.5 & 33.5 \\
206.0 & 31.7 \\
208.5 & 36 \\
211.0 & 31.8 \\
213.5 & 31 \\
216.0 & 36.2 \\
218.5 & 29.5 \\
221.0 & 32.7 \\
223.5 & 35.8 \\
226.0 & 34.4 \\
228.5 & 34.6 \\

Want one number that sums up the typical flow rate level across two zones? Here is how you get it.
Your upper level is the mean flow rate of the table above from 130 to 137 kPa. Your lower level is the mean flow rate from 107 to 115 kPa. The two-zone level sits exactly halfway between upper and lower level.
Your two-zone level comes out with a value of 37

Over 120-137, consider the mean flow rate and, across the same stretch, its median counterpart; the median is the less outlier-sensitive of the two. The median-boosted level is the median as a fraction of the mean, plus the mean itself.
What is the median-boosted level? 38.0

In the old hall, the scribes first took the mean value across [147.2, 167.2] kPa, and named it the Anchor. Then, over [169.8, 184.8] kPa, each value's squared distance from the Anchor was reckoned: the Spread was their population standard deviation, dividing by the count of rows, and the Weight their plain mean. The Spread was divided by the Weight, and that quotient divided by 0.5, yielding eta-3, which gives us 1.6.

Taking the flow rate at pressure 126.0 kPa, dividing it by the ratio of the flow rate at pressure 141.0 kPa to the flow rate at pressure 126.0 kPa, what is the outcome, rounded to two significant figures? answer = 30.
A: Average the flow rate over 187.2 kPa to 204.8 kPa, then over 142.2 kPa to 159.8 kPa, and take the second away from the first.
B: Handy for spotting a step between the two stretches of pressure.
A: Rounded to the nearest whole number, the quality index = -5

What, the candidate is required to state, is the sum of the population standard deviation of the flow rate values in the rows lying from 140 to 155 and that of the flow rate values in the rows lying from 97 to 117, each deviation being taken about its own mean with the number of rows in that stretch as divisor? 3.4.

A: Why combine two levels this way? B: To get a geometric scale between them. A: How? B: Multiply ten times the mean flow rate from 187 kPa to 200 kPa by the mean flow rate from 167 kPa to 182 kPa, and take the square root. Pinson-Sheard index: 103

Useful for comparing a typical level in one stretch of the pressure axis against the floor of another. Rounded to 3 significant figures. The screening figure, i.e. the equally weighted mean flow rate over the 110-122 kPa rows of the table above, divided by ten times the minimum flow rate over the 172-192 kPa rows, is 0.135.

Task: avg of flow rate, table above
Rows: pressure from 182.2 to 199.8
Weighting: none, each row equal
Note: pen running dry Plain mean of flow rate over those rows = 35.7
